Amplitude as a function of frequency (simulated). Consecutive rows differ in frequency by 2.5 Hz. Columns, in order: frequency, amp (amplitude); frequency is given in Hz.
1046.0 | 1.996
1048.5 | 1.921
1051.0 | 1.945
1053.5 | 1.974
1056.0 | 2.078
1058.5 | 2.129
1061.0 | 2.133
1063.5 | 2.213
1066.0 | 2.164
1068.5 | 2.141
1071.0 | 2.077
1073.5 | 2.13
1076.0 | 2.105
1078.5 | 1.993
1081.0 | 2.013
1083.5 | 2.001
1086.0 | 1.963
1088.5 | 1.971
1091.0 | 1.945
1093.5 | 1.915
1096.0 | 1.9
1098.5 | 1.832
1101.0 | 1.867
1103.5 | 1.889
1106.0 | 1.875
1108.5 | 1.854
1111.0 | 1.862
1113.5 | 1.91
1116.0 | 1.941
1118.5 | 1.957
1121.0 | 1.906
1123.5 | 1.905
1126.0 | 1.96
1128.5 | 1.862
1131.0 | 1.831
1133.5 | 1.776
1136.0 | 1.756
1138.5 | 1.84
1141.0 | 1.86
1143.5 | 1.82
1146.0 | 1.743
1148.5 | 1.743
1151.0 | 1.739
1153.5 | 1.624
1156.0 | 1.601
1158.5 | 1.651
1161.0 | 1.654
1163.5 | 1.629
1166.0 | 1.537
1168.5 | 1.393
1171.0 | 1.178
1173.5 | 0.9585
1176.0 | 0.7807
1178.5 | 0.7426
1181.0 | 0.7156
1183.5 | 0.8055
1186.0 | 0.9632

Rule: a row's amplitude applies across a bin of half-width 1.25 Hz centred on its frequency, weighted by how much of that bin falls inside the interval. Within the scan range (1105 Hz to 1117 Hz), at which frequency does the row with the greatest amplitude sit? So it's 1116.0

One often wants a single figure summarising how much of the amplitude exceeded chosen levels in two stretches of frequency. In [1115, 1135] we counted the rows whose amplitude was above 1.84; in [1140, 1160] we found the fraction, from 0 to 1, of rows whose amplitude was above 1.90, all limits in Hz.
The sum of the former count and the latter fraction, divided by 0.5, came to 12.0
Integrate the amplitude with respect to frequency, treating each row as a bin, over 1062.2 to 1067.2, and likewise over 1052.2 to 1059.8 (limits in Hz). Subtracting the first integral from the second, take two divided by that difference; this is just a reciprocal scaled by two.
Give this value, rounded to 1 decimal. 0.4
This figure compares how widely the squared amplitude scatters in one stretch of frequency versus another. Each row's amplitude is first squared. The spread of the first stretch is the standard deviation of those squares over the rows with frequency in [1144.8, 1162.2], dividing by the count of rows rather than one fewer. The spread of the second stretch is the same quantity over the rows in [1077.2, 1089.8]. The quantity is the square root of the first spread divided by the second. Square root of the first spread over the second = 1.6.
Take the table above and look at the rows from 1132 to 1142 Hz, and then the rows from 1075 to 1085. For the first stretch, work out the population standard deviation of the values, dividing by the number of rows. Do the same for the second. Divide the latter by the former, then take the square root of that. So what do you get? 1.02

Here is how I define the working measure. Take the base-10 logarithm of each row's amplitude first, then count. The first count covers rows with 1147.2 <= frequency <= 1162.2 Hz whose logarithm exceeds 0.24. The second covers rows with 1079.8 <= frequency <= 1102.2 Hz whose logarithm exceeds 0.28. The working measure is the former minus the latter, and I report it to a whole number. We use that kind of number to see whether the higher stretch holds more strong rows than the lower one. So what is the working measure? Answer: -4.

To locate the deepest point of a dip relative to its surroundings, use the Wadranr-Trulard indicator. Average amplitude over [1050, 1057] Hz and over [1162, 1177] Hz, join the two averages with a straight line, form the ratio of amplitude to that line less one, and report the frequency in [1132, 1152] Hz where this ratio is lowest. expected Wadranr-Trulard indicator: 1136.0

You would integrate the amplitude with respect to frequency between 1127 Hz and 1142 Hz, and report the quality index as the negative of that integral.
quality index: -27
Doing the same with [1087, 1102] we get -29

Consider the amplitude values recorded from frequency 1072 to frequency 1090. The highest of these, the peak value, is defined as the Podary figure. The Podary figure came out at 2.13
